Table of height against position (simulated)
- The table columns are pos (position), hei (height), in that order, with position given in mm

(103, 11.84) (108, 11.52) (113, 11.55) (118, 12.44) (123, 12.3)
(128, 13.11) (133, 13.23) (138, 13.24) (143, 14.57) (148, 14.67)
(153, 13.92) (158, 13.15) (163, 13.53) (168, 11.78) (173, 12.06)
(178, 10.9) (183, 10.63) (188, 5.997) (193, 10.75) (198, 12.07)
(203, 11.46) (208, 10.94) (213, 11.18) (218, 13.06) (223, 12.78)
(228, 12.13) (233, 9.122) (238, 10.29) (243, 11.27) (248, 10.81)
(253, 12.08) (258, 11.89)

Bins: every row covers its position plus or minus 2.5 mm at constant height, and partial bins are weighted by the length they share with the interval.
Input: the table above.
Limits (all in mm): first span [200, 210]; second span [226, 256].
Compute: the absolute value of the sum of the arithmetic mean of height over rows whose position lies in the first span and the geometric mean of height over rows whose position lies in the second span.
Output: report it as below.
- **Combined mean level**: 22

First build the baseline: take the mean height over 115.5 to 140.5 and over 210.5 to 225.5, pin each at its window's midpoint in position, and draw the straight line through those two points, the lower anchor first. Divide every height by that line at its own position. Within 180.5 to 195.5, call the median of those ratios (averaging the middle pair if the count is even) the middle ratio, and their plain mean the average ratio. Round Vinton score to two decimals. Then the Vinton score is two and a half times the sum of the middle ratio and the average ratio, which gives 3.94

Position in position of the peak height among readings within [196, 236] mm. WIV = 218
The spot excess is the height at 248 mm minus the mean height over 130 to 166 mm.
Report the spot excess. -2.9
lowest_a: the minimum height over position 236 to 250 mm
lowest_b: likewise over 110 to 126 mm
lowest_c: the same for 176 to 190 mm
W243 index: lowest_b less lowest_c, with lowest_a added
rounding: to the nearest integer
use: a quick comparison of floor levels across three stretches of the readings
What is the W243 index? 16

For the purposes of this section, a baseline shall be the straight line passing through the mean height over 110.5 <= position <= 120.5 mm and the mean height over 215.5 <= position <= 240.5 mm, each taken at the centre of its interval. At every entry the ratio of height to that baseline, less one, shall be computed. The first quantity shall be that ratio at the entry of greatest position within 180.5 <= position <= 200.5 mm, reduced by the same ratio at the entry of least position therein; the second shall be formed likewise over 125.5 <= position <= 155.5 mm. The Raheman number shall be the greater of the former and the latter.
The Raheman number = 0.13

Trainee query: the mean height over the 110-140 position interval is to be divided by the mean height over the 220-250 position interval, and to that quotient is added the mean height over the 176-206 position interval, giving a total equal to 11.4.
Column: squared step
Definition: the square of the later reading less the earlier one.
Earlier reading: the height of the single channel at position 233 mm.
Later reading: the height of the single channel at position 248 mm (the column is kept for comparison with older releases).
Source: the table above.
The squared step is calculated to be 2.8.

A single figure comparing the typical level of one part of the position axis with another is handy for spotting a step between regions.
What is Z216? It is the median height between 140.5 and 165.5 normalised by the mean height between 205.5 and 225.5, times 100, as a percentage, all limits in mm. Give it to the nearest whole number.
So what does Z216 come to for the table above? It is 116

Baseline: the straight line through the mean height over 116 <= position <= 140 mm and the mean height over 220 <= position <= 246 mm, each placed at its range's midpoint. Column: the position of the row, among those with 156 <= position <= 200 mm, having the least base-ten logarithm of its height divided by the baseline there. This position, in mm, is 188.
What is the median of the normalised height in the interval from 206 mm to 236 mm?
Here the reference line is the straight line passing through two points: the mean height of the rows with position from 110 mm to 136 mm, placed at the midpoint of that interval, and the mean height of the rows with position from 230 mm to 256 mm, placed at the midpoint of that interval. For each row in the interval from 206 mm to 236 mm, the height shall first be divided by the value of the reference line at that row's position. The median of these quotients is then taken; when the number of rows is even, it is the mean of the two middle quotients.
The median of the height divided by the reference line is 1.05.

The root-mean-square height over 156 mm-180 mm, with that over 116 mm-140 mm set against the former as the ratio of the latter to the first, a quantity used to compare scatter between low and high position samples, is 1.04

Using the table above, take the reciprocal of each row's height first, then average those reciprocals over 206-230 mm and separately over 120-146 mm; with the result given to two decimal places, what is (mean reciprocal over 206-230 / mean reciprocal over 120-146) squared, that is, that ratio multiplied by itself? 1.23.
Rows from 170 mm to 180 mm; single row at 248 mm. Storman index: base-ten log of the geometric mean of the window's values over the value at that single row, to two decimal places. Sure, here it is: 0.03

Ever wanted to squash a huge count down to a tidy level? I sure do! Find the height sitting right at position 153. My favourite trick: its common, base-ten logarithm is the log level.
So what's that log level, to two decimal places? 1.14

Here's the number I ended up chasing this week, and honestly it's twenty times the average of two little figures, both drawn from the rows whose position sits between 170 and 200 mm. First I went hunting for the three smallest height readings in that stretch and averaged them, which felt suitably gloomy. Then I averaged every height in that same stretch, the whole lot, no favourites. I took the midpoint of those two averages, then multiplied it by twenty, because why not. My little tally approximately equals 195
